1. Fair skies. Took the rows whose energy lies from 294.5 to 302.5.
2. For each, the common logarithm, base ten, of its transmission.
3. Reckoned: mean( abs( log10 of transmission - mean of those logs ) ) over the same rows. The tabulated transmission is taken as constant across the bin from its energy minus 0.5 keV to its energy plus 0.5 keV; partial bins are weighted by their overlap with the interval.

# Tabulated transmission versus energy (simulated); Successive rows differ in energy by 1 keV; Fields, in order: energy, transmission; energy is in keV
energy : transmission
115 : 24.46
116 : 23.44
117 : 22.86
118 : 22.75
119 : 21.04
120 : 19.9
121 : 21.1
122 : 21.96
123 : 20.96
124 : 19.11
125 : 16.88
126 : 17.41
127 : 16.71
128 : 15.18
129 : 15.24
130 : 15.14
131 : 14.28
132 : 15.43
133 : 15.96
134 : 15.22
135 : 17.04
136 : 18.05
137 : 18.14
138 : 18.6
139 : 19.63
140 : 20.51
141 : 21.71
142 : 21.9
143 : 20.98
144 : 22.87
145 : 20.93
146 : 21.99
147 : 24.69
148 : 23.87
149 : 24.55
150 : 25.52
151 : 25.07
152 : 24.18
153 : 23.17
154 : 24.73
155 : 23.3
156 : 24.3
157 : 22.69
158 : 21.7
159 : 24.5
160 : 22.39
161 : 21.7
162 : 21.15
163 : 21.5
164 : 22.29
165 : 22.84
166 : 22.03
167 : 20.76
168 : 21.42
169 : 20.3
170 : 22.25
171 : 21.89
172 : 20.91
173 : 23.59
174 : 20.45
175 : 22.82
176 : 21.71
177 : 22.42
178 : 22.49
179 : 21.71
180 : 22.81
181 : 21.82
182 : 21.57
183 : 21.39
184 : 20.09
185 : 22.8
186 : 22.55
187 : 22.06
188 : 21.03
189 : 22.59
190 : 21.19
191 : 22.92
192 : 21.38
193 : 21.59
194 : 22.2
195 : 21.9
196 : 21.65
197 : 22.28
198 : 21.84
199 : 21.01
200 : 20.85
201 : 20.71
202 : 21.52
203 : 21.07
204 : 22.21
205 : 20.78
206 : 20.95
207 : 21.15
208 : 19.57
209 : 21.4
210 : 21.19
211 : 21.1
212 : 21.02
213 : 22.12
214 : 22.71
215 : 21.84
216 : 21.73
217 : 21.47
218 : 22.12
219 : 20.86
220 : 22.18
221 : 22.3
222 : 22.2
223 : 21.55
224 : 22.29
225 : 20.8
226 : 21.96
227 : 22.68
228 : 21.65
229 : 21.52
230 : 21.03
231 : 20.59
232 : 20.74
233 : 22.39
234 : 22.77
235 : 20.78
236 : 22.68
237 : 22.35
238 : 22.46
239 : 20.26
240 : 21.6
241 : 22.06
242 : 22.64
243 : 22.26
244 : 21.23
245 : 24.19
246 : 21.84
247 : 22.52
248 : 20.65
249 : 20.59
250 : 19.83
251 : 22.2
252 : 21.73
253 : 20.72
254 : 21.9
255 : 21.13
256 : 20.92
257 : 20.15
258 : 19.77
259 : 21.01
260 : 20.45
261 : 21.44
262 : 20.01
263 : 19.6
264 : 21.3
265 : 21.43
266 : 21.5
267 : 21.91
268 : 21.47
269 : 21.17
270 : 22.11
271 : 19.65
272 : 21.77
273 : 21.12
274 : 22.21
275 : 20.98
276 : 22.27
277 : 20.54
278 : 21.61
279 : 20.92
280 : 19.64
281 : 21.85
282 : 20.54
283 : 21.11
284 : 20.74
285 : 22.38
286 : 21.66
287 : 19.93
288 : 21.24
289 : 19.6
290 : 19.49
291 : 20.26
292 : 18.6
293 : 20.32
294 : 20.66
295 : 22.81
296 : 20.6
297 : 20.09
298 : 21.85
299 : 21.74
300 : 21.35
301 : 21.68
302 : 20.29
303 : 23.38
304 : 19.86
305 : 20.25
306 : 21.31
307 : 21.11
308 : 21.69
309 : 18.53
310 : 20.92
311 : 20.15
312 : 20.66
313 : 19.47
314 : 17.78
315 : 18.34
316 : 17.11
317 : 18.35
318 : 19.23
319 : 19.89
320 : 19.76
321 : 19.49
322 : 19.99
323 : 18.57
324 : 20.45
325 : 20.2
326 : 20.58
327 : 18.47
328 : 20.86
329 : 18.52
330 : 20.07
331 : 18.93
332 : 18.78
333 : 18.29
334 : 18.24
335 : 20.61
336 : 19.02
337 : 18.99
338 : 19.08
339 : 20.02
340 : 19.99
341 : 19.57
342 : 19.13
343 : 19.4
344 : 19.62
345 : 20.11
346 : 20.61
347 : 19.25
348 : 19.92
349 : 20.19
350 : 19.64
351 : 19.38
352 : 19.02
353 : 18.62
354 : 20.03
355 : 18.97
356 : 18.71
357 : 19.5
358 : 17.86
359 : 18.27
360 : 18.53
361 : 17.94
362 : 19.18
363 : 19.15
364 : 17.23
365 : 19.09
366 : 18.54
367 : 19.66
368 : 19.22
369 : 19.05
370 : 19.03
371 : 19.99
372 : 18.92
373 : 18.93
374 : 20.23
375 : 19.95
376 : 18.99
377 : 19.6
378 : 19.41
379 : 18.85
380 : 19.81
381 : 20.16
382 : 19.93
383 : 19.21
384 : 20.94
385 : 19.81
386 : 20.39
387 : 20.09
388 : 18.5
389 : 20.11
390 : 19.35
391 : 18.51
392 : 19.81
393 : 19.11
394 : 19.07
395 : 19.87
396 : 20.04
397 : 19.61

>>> 0.015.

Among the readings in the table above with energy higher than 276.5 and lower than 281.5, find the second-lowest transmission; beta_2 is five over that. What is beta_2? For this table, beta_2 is 0.243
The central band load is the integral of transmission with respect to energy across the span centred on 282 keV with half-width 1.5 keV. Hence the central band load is 63.5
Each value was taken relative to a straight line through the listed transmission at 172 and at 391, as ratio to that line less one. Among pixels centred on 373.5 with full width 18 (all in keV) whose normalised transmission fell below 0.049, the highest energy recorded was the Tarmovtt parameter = 379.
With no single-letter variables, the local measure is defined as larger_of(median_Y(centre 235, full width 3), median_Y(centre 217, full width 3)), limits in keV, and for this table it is 22.7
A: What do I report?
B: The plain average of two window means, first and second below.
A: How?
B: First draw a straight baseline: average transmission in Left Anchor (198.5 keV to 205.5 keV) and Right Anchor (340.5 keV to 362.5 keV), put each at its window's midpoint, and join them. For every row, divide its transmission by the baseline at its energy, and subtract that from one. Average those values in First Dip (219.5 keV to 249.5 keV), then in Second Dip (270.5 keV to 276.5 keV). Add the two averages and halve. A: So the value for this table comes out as -0.053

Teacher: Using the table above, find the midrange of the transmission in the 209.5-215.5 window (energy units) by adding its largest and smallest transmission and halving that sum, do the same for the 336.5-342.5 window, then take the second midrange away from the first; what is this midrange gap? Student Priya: 2.4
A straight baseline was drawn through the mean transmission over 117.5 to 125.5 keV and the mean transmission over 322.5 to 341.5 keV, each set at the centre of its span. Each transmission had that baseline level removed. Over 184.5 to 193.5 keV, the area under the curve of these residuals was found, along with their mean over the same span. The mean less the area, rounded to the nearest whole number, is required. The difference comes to -15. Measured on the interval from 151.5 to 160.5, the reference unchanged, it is -25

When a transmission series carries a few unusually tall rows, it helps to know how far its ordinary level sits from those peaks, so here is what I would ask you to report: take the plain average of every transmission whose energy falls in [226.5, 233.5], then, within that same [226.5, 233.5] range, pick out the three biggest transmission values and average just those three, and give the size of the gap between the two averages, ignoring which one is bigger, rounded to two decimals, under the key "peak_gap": 0.73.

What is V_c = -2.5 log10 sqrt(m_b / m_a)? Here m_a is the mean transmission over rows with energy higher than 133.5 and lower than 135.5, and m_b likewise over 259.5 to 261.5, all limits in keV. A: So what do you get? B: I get -0.14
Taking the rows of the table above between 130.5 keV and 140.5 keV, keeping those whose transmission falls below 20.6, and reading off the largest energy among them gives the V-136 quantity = 140 keV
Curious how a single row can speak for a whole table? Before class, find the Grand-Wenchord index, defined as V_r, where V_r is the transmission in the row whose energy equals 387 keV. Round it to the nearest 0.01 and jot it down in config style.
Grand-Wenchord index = 20.09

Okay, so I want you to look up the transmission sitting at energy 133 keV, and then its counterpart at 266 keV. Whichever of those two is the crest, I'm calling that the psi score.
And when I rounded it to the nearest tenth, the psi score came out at 21.5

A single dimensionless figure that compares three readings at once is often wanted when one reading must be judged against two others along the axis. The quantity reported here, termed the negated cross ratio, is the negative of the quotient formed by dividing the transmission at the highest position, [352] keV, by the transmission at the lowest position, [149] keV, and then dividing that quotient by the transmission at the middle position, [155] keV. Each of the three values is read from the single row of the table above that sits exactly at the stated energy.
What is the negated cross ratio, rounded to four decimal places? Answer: -0.0333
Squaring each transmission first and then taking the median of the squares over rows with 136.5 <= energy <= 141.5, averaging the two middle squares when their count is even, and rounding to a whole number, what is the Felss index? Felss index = 385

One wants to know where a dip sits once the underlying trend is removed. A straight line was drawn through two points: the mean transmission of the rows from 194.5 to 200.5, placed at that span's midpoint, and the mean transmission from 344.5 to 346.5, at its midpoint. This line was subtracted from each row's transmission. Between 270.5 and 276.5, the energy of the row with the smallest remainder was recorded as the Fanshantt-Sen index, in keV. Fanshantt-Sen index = 271 keV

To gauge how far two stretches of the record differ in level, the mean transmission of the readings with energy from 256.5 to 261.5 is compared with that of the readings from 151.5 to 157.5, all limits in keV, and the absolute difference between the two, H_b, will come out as 3.2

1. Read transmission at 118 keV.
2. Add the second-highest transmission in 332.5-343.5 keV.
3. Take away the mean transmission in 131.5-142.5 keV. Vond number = 24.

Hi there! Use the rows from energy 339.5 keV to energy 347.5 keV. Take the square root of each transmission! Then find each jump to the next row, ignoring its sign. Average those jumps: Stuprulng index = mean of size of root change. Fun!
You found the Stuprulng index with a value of 0.06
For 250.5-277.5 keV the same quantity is 0.10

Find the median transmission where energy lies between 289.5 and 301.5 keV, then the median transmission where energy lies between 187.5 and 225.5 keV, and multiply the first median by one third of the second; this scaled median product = 148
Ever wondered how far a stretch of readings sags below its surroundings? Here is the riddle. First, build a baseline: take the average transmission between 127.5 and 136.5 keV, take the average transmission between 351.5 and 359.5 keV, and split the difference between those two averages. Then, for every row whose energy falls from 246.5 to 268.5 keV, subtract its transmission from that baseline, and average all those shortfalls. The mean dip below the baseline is -3.7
